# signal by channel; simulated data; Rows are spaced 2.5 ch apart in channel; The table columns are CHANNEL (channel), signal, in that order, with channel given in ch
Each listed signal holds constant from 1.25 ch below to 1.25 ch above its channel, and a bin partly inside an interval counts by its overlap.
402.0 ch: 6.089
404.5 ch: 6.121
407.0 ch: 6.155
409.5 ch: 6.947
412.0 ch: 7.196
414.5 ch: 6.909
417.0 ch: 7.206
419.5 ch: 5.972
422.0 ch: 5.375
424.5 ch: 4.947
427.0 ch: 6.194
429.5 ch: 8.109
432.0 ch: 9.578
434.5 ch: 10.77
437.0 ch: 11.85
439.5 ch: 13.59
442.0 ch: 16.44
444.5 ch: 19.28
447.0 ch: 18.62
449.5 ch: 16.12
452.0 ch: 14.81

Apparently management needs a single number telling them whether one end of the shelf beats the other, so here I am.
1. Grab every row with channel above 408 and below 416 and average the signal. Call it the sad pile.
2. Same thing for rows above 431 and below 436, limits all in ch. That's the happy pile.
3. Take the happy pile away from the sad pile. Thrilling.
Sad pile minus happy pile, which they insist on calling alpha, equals -3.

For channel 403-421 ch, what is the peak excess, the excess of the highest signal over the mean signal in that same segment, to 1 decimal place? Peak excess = 0.6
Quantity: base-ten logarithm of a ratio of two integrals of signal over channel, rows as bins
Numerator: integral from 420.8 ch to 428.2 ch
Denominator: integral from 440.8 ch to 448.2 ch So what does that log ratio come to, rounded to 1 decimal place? -0.5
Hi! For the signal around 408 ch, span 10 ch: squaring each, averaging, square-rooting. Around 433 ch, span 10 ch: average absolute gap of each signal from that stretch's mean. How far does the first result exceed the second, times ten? 54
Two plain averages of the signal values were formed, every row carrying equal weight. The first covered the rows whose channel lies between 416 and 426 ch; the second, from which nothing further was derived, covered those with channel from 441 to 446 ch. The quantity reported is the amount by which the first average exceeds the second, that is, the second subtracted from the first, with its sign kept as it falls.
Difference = -12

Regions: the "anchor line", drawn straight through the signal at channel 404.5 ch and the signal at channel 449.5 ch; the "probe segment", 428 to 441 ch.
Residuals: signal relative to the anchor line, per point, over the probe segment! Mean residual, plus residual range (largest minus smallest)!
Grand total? 1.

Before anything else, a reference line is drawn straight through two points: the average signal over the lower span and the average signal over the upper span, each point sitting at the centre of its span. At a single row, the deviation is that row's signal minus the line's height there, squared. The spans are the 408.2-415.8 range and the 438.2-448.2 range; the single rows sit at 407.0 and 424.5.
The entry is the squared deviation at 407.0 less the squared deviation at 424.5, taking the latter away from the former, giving -36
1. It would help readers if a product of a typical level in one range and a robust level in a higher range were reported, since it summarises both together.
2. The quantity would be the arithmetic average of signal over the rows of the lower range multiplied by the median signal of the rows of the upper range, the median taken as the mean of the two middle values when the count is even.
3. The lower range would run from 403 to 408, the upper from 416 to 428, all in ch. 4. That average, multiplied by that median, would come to 37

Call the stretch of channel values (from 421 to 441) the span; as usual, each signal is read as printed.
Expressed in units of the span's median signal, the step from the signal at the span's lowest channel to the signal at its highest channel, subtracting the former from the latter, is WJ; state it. 0.93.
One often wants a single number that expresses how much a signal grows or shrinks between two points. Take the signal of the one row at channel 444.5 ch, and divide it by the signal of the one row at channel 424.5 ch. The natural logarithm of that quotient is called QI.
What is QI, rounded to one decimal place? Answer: 1.4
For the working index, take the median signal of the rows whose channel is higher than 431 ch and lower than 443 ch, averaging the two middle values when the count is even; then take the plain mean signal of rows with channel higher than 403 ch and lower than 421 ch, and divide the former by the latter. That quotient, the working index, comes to 1.8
